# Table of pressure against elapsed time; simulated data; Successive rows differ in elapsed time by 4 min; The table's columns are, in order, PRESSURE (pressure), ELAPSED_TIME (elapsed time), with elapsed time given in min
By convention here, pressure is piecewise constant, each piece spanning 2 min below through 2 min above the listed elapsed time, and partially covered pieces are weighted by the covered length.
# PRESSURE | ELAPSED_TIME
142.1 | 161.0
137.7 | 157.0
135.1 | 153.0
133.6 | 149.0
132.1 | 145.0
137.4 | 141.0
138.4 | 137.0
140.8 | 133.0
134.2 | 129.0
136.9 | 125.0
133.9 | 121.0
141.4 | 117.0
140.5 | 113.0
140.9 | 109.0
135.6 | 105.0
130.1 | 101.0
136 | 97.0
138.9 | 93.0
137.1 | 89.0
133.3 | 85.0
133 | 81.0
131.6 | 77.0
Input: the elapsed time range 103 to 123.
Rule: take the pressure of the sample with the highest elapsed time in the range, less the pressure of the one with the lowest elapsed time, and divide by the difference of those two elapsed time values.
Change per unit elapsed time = -0.11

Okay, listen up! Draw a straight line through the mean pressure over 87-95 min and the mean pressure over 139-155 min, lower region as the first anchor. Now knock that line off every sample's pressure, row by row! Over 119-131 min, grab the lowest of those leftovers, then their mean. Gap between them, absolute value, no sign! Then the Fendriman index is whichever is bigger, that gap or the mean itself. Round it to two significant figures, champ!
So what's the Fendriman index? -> 1.3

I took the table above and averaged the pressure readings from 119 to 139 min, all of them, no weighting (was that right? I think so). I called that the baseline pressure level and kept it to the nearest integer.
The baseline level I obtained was 137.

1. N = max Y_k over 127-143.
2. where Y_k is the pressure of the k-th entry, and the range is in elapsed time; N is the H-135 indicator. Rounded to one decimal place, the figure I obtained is 140.8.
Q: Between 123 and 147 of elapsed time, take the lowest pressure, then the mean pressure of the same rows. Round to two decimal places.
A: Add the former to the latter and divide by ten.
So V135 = 26.87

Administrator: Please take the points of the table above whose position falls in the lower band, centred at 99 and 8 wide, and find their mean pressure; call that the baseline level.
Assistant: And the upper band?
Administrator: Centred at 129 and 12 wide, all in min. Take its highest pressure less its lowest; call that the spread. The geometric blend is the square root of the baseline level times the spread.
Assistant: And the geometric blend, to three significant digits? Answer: 29.6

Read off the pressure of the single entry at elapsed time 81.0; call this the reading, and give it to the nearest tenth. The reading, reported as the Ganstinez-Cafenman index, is 133.0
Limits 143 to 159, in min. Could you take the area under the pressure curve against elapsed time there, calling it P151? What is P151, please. 2154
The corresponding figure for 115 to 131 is 2186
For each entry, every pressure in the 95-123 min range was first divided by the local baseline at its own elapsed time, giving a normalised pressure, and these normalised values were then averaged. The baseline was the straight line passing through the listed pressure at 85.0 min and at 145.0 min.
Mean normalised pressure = 1.03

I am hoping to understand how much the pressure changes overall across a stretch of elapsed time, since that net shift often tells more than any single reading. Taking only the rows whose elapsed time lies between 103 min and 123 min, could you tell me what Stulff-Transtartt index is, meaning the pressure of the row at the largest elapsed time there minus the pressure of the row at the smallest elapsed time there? -1.7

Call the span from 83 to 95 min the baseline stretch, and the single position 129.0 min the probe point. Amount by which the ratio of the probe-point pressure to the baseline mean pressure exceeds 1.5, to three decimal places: -0.516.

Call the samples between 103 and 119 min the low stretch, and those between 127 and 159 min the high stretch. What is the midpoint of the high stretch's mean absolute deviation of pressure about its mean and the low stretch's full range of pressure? 4.1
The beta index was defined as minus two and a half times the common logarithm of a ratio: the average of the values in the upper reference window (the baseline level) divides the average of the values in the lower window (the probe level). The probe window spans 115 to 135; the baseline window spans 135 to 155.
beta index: -0.017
